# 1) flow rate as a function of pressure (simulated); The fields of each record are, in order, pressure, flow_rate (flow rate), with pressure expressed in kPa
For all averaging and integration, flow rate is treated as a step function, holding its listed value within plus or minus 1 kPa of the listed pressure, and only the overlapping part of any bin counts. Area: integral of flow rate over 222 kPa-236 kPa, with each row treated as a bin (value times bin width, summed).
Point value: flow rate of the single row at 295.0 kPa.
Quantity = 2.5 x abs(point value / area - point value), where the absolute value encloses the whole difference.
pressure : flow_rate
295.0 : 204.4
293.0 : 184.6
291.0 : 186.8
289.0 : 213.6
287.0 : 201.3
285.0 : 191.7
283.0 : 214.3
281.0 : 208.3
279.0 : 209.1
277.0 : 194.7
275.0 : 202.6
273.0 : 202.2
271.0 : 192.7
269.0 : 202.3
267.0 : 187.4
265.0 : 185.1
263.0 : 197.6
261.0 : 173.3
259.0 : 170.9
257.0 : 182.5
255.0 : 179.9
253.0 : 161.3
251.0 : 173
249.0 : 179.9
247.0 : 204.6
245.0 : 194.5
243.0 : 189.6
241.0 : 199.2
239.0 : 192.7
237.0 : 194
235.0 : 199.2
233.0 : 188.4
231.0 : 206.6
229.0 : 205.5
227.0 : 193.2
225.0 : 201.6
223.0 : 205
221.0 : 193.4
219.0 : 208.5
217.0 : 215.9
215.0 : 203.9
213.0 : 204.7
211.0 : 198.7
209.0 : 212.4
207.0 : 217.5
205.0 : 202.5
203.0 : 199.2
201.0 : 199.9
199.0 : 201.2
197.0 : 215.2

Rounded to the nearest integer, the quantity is 511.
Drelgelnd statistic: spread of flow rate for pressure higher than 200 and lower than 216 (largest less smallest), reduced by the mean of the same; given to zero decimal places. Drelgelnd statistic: -186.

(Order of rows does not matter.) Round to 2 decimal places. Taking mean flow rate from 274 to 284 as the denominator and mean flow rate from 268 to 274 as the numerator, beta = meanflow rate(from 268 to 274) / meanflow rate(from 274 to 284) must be 0.97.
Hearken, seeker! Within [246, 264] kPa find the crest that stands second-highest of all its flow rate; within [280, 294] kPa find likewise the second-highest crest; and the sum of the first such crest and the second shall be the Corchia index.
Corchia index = 411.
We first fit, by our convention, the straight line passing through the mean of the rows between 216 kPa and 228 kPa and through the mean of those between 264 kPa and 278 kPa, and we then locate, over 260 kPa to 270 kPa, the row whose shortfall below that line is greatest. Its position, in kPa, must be 261.0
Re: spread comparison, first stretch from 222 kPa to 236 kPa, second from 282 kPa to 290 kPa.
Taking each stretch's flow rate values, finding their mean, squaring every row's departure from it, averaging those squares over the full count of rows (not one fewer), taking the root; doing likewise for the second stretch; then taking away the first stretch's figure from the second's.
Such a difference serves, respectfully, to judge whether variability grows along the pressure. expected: 3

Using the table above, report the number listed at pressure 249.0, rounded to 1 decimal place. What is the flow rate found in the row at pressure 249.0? 179.9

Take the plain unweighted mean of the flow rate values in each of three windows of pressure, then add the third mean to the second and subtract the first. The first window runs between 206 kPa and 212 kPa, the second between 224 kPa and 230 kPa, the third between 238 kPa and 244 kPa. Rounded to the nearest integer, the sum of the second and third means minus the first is 184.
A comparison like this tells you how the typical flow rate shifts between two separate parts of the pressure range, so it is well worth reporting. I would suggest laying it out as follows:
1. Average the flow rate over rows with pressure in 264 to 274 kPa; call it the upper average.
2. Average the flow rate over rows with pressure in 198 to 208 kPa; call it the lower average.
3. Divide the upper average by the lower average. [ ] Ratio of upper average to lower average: 0.950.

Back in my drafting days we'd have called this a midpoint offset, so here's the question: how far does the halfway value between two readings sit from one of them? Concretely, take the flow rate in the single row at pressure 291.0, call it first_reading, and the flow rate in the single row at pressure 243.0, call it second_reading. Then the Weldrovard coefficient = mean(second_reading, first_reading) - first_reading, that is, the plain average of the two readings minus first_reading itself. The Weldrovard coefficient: 1.4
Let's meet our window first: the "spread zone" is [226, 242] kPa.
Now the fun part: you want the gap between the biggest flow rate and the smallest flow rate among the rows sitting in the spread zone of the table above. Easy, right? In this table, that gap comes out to 18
